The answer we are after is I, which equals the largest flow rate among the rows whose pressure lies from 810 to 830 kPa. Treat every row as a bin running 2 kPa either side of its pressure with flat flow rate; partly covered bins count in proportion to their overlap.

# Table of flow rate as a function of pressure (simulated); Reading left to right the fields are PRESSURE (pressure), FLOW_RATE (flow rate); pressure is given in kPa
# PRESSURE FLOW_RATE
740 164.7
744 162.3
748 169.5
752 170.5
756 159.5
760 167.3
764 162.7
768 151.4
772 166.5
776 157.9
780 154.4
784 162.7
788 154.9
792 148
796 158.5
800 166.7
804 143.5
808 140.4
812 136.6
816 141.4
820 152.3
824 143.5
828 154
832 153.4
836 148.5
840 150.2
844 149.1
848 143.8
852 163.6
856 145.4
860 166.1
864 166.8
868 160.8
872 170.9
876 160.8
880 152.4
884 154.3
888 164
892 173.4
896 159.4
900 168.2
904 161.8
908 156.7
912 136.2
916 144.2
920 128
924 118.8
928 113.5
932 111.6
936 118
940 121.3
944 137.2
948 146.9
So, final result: 154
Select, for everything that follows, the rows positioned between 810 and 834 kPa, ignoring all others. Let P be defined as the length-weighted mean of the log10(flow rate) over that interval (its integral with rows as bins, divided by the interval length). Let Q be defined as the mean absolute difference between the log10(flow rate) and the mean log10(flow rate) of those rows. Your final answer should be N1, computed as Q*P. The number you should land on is 0.041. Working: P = 2.17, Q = 0.019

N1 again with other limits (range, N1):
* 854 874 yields 0.043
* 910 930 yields 0.069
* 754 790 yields 0.027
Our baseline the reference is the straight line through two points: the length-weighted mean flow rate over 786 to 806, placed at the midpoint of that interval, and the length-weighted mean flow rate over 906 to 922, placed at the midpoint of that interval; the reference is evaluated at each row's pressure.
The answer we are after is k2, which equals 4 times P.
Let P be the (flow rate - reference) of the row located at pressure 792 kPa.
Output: -27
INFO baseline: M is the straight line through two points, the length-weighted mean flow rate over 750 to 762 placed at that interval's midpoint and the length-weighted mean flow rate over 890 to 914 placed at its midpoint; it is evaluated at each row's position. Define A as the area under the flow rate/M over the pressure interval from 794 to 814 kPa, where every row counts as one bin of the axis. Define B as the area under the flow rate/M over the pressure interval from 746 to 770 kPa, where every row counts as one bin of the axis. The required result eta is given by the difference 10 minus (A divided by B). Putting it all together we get 9.23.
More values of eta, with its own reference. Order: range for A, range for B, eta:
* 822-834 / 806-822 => 9.21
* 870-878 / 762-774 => 9.29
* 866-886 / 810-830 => 8.88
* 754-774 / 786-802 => 8.72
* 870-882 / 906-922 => 9.15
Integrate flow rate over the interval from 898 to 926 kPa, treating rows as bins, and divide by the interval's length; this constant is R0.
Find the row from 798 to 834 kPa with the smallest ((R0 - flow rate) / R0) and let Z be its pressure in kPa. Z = 800 kPa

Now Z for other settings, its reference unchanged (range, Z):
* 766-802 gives 800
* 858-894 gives 892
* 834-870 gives 864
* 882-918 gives 892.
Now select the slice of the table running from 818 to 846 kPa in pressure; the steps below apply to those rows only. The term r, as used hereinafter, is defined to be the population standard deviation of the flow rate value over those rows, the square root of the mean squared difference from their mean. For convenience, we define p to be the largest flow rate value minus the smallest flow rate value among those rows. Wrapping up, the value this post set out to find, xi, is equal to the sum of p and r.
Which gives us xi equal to 14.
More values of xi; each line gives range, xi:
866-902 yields 28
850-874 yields 34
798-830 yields 39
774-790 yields 12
